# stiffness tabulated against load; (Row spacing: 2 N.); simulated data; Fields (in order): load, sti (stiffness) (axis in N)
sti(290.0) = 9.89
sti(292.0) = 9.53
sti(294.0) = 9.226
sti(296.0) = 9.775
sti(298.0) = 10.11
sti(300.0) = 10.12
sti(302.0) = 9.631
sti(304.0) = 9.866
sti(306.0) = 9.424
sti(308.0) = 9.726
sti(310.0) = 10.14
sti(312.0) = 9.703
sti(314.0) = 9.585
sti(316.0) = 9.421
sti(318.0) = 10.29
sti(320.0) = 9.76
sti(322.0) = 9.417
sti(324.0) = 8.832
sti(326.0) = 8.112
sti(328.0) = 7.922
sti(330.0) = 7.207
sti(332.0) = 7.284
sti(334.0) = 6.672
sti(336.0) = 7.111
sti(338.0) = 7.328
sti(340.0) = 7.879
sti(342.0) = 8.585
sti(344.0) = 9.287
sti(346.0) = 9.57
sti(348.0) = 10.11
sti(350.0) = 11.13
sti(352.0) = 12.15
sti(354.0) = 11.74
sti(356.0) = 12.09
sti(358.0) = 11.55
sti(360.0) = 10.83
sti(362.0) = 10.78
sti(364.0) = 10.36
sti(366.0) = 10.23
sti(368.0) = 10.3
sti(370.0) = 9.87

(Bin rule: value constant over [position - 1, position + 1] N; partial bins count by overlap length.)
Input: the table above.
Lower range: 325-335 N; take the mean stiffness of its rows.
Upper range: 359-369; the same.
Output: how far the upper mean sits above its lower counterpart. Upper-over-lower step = 3.1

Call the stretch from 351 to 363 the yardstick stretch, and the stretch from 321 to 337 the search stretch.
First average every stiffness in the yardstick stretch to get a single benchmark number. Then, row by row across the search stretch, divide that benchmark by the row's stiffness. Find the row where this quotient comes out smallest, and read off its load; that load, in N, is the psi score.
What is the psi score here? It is 322.0 N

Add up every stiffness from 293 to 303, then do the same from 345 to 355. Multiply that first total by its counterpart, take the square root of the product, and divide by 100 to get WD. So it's 0.517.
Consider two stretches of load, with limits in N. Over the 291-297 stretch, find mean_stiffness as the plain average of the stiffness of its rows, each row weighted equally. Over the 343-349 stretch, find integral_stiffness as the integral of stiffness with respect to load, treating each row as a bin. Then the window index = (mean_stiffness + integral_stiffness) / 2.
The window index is 34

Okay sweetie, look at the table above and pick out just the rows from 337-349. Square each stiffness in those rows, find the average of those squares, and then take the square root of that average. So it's 8.8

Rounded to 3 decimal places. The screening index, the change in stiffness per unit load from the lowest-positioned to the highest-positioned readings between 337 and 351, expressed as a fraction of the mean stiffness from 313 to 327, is 0.034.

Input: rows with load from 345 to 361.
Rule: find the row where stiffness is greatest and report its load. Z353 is 352.0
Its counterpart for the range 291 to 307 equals 300.0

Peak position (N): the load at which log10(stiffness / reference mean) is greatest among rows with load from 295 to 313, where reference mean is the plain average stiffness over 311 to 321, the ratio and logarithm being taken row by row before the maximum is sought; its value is 310.0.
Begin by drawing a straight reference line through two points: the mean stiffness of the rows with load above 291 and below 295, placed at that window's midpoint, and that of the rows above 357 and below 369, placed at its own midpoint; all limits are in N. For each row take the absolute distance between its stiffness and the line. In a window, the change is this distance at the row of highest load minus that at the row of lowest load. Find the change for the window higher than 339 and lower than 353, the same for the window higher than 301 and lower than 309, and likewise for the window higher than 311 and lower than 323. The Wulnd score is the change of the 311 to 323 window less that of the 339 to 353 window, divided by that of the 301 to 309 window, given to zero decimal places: -72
